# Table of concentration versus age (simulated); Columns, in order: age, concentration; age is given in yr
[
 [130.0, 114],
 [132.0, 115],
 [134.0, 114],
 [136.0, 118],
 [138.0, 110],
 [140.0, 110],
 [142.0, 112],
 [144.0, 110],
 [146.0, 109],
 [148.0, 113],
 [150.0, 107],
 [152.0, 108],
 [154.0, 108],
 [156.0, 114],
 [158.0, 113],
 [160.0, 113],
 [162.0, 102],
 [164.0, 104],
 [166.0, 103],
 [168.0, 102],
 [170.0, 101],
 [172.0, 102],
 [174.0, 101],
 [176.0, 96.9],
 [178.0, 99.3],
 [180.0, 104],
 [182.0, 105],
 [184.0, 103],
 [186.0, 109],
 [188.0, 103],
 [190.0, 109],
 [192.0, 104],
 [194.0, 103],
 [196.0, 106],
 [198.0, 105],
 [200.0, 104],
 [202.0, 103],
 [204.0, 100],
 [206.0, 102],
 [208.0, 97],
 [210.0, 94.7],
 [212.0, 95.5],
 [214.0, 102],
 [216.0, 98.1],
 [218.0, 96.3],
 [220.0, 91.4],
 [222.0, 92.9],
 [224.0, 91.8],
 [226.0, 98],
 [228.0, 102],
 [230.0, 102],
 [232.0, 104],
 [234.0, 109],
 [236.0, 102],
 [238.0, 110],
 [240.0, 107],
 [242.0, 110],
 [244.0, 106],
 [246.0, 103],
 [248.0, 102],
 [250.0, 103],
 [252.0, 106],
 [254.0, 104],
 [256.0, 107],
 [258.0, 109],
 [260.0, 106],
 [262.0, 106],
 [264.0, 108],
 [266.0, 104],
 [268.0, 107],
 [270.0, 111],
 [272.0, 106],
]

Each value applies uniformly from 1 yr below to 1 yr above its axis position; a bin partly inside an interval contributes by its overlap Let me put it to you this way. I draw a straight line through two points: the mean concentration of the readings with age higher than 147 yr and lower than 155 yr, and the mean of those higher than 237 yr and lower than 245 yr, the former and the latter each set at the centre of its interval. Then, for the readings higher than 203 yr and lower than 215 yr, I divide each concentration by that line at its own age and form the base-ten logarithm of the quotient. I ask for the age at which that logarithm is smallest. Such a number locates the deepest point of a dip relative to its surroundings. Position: 210.0 yr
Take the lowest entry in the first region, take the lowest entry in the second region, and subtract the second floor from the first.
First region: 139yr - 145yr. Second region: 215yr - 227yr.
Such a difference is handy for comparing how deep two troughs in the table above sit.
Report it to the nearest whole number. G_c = 19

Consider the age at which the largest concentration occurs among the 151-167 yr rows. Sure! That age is 156.0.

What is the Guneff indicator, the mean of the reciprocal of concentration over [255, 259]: 0.0093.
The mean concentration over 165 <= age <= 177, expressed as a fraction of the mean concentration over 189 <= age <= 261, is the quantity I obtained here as 0.99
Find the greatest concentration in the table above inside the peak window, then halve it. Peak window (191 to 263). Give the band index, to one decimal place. 55.0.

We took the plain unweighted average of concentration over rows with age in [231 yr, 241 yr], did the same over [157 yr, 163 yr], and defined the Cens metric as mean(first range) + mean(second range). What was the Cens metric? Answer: 216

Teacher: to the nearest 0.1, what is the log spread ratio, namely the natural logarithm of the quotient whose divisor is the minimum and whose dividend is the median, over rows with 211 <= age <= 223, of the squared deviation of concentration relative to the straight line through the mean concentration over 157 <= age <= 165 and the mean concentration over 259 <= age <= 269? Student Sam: 1.6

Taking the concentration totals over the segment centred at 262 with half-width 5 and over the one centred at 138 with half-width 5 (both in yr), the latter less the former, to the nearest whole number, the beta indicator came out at 31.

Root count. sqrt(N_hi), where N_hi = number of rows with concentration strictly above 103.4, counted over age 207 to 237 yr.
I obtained 1.4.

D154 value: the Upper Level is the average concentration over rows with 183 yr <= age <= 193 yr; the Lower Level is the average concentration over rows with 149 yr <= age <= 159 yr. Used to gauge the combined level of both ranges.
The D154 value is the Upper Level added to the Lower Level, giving 216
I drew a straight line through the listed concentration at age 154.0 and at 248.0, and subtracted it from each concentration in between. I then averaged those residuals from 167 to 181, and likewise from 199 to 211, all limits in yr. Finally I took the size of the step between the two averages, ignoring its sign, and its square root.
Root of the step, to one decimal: 1.1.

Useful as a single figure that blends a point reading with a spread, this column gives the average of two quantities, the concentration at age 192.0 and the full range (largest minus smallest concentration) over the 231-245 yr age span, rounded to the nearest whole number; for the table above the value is 56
